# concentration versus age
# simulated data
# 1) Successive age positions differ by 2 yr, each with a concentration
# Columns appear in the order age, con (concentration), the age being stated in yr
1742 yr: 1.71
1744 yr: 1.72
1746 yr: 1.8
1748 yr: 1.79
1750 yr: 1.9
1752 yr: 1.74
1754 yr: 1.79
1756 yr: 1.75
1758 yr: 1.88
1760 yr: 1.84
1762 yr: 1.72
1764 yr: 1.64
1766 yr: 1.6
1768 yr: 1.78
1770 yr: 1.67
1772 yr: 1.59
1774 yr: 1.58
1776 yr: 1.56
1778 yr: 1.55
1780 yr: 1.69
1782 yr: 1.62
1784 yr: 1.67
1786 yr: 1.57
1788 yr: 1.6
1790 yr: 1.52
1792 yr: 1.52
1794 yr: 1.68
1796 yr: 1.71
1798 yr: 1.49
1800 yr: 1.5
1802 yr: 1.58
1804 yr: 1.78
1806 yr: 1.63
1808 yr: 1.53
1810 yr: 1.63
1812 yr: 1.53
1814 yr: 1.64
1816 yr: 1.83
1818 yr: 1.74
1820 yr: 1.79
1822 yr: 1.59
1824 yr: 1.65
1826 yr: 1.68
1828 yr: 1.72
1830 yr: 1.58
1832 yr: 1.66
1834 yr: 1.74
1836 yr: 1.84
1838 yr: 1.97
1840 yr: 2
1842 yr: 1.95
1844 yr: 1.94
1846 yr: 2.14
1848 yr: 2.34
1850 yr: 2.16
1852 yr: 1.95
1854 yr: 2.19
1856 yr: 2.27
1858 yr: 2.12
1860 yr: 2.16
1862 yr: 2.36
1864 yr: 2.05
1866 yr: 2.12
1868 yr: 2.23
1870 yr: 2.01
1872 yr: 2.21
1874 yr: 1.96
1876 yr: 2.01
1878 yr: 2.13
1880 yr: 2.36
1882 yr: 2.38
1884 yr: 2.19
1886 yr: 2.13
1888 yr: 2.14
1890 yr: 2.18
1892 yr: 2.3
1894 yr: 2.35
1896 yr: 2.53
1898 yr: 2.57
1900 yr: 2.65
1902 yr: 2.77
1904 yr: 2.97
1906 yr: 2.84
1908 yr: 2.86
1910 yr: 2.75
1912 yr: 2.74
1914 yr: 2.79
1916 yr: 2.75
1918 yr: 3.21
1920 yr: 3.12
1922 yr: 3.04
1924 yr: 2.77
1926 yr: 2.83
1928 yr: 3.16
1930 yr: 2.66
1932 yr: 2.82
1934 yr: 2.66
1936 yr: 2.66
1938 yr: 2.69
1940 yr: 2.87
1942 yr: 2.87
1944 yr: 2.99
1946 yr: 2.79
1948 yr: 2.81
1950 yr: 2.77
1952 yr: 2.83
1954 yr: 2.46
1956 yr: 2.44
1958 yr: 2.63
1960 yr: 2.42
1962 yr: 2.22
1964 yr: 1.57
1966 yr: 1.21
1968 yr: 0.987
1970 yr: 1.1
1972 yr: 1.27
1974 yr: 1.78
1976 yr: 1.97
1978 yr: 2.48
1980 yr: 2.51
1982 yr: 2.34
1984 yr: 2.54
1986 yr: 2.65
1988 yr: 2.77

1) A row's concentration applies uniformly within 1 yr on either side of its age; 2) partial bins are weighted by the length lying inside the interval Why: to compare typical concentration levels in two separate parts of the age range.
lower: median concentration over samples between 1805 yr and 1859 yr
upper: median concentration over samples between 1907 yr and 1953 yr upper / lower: 1.57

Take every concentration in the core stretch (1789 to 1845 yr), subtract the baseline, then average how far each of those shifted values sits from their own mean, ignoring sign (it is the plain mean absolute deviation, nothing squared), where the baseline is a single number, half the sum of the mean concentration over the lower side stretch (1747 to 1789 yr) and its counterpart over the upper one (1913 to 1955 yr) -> 0.121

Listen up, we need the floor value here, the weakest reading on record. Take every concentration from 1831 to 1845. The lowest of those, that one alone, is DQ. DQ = 1.66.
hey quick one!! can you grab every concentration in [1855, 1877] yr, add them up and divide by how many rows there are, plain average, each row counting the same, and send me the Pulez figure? 2.14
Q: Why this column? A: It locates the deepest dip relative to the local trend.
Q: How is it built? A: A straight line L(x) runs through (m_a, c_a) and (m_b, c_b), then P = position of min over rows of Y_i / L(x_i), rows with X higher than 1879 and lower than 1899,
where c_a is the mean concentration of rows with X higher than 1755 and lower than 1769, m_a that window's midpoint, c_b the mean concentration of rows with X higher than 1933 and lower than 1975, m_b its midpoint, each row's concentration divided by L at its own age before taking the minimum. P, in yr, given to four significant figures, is 1886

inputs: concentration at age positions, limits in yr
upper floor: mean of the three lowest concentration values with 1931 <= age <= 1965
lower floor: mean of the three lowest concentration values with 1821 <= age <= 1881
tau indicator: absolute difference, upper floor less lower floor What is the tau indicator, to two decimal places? 0.46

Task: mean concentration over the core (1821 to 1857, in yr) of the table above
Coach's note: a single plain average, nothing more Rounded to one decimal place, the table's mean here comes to 1.9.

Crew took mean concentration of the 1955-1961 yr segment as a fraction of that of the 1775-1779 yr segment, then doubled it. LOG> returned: 3.2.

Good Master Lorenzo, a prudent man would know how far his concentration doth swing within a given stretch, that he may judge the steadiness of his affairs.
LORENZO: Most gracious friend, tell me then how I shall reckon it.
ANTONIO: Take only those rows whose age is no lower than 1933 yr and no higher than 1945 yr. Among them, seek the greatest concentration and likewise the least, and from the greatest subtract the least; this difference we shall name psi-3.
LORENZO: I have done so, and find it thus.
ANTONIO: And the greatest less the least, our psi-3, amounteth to 0.33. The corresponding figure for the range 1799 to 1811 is 0.28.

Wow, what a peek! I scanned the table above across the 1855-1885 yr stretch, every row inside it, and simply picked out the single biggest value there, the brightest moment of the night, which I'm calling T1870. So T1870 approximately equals 2.38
